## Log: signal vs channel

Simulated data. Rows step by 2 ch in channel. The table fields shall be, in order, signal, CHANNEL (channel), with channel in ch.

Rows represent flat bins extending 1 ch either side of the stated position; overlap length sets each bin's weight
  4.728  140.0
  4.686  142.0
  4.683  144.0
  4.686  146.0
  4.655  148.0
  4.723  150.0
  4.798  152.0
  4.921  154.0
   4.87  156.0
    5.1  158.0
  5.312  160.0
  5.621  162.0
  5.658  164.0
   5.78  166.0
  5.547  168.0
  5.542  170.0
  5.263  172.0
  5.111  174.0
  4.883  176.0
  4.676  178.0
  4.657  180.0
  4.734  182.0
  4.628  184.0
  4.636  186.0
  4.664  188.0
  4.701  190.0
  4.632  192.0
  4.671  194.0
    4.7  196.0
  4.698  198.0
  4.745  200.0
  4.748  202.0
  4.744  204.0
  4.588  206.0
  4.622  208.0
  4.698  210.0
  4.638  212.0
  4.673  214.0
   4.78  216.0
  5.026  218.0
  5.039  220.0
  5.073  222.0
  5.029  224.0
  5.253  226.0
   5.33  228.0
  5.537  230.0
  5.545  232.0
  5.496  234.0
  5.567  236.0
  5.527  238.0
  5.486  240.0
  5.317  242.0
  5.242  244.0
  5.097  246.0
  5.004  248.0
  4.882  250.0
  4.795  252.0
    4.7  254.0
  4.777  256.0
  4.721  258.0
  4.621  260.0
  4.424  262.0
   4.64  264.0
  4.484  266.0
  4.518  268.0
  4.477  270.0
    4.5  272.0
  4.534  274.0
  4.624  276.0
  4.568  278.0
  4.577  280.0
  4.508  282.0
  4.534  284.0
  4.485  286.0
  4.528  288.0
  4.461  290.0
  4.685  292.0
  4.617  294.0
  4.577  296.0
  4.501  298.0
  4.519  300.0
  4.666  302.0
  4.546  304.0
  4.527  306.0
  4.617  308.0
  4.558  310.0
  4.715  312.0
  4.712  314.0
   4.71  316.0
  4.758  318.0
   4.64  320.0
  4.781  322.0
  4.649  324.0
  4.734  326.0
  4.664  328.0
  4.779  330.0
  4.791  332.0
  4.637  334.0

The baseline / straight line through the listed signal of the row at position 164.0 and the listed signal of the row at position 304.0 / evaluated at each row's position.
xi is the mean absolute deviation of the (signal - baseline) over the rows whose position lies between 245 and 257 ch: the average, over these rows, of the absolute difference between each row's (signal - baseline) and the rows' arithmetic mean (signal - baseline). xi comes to 0.10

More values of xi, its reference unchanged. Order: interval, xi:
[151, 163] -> 0.26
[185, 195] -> 0.03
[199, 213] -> 0.04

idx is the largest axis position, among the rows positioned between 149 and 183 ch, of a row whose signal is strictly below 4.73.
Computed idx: 180.0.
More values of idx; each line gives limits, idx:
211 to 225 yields 214.0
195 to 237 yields 214.0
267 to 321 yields 320.0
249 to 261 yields 260.0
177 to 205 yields 198.0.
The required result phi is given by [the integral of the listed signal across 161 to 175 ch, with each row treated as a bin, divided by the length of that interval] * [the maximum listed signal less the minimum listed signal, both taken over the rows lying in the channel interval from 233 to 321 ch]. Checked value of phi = 6.3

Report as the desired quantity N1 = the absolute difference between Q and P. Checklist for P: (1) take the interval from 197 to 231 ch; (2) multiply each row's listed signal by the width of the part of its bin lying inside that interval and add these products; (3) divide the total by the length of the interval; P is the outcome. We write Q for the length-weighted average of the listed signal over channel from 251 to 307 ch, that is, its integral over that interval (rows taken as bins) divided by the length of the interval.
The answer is 0.32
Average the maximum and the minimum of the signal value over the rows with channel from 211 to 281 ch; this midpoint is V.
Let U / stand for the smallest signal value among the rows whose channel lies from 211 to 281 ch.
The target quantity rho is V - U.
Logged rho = 0.57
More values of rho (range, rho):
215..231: 0.38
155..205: 0.58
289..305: 0.11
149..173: 0.53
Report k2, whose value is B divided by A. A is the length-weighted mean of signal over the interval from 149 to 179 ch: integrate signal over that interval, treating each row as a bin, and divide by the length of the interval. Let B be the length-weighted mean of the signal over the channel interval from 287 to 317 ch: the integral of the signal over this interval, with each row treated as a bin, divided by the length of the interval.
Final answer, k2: 0.89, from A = 5.2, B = 4.60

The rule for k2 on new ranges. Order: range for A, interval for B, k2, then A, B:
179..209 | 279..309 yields 0.97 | 4.7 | 4.56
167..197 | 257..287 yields 0.93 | 4.9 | 4.55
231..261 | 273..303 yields 0.89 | 5.1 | 4.56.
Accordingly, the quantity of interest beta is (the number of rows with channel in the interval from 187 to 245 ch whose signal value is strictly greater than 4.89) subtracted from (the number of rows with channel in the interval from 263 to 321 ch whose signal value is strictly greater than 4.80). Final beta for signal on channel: -14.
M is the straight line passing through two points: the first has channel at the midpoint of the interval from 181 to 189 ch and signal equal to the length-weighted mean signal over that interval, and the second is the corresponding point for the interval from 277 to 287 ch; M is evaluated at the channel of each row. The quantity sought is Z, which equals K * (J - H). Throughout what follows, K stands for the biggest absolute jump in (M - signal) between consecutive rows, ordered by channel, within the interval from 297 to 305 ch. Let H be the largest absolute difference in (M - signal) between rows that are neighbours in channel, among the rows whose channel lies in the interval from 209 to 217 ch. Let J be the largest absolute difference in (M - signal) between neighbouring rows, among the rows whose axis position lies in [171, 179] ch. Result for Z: 0.0173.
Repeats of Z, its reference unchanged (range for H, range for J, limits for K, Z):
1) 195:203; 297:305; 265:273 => 0.0038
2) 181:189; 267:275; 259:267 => -0.0142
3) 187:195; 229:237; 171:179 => 0.0017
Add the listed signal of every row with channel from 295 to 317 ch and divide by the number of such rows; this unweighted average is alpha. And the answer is 4.6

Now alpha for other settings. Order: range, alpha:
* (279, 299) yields 4.5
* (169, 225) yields 4.8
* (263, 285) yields 4.5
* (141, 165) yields 5.0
